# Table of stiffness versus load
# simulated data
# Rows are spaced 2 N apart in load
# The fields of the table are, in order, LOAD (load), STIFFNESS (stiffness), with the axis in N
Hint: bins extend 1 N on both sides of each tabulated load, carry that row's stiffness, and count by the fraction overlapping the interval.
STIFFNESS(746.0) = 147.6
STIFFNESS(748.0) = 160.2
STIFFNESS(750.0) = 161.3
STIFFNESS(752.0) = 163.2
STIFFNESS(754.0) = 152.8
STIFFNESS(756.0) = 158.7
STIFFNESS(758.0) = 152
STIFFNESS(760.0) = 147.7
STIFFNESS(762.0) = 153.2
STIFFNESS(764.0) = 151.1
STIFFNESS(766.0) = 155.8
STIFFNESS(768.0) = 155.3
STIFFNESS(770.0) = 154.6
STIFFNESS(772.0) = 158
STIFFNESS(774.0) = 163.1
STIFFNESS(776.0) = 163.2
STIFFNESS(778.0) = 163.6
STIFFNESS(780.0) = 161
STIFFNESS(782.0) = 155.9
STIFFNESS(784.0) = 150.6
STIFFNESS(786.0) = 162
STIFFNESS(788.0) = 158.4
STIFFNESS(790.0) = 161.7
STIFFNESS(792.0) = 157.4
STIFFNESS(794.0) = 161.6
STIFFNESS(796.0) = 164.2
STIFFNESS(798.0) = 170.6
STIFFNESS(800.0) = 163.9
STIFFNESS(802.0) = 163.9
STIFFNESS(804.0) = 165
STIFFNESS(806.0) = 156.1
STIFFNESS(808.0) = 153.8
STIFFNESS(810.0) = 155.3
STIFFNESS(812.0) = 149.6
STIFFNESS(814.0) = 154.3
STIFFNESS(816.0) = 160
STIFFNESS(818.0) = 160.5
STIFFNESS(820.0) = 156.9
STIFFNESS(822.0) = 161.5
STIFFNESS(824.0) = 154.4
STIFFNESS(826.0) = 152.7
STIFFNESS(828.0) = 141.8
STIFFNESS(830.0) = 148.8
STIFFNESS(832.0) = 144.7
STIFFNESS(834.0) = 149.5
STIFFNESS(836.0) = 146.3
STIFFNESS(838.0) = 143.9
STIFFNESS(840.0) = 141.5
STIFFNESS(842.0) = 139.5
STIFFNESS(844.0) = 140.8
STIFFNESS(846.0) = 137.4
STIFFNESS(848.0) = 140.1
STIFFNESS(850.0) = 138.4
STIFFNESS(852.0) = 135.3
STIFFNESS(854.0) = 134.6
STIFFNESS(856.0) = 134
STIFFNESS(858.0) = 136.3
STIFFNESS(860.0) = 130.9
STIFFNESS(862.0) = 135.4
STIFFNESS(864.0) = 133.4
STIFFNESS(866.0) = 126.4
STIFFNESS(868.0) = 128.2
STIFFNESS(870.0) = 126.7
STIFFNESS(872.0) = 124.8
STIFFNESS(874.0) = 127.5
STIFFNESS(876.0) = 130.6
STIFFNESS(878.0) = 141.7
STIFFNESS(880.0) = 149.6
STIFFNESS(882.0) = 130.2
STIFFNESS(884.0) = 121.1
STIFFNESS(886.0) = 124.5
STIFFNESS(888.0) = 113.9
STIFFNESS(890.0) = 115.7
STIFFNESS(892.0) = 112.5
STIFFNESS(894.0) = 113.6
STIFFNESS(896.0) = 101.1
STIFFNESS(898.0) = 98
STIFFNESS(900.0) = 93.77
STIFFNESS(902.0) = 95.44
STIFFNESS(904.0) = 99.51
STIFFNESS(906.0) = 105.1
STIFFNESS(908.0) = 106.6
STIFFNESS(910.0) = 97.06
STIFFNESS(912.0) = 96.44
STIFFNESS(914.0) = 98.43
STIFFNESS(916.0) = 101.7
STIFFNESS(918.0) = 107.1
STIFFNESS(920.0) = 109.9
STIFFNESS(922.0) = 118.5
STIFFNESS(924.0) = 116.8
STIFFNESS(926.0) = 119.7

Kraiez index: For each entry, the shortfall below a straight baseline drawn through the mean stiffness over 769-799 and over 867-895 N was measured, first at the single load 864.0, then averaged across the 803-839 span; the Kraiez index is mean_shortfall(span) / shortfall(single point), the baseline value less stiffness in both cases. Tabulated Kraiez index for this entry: 3.7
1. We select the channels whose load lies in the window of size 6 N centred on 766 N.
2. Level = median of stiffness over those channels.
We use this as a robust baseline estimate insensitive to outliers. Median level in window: 155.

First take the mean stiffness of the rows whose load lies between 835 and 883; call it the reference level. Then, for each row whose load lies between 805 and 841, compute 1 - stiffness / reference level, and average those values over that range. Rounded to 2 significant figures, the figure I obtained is -0.12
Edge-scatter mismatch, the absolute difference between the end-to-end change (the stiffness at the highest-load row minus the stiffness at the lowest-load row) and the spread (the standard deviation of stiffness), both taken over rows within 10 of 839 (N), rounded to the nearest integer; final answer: 13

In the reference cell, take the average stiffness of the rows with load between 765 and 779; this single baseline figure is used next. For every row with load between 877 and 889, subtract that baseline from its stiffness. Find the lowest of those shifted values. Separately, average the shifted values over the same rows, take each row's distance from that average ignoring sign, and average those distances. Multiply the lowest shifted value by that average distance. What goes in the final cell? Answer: -467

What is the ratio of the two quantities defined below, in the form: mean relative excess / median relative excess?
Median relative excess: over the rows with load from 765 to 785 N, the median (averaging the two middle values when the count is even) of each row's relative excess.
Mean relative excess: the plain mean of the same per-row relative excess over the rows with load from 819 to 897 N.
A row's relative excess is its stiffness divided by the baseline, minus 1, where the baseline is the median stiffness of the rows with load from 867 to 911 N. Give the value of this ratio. 0.48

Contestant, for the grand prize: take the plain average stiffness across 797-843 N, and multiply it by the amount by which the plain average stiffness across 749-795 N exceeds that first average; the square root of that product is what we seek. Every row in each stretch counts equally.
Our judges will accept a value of 24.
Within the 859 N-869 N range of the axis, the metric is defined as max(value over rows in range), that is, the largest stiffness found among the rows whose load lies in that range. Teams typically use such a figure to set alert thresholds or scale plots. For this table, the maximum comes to 135.4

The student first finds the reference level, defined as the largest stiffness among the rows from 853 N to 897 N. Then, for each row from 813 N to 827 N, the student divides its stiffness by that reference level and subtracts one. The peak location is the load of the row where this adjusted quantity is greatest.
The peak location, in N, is 822.0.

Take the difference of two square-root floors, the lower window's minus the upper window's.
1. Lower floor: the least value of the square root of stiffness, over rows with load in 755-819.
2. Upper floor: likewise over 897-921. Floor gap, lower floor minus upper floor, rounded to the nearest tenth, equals 2.5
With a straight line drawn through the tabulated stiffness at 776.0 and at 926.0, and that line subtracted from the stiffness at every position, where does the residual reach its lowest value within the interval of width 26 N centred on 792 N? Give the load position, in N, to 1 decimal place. 784.0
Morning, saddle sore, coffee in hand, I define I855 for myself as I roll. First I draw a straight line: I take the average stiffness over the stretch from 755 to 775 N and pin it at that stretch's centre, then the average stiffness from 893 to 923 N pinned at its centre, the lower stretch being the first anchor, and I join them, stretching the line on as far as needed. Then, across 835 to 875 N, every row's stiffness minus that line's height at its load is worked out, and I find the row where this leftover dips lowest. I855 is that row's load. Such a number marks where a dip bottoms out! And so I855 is 866.0 N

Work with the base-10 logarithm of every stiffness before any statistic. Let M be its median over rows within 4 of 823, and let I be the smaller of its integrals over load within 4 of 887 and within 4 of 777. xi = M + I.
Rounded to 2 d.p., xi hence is 18.79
